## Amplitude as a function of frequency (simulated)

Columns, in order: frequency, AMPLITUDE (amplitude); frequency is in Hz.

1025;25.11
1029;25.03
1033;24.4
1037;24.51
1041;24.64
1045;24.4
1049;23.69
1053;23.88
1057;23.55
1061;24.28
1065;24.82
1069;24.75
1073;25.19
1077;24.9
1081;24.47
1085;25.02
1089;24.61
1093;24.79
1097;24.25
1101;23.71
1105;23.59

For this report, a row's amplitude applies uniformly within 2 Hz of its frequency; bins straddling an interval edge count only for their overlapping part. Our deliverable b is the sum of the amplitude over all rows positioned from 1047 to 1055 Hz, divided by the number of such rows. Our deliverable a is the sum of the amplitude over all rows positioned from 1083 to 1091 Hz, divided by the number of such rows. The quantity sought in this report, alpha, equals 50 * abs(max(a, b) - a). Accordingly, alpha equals 0.0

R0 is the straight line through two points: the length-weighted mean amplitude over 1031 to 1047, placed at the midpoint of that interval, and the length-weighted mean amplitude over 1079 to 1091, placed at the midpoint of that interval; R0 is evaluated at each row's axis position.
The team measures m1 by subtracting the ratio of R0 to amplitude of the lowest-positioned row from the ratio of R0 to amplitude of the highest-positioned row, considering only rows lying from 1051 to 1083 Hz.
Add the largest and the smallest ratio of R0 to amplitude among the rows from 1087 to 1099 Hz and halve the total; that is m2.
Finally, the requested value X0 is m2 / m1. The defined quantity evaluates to -52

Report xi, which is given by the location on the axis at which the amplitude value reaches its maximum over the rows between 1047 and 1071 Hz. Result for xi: 1065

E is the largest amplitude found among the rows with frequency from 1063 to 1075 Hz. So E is 25.19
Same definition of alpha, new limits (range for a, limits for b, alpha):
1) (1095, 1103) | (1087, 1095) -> 36.0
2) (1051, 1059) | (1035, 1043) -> 43.0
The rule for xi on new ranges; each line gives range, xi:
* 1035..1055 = 1041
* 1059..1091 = 1073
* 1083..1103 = 1085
